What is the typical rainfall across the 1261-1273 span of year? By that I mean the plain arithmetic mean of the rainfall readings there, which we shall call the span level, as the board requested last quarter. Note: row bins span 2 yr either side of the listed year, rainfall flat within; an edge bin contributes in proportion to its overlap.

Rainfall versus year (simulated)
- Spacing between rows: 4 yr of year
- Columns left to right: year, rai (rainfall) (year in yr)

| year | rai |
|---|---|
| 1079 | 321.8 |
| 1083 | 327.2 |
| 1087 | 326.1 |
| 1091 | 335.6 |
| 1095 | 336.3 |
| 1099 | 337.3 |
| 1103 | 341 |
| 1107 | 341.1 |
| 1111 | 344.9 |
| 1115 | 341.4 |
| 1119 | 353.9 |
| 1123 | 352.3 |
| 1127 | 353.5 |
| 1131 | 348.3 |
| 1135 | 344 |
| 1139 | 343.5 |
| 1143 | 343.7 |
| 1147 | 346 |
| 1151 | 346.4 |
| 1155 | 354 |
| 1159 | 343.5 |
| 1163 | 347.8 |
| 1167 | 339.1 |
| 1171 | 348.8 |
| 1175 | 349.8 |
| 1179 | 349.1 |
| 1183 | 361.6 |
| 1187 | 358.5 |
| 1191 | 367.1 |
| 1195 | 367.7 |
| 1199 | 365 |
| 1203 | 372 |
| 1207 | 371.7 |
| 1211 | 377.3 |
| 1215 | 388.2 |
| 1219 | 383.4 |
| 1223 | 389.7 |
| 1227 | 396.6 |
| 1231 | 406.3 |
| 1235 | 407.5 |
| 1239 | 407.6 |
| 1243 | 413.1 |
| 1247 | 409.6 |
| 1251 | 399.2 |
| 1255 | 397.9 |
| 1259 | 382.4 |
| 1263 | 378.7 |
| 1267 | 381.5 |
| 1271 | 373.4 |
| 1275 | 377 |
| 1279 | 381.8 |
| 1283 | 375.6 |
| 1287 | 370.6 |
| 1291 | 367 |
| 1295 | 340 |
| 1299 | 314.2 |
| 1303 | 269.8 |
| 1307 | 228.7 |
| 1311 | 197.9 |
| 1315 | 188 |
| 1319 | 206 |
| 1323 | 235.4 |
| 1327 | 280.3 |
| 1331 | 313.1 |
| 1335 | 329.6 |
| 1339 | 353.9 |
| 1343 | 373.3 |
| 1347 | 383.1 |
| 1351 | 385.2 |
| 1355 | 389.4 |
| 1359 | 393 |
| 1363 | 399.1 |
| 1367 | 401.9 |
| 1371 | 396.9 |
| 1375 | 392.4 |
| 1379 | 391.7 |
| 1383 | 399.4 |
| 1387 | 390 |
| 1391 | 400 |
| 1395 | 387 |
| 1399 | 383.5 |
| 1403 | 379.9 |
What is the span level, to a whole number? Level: 378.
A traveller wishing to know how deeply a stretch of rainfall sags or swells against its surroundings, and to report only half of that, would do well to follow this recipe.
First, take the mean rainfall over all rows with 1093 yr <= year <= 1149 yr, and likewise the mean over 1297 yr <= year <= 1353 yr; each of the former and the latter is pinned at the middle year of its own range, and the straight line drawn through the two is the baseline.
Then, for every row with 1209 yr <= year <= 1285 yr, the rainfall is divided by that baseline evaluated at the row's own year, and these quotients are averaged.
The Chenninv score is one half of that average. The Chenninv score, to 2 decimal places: 0.63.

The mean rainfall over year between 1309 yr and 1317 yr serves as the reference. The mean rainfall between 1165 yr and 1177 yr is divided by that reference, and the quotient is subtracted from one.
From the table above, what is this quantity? -0.79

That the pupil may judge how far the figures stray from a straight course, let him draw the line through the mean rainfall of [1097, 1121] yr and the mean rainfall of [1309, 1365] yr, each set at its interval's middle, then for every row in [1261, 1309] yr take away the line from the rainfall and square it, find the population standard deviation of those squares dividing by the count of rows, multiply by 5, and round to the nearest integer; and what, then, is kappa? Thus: 9725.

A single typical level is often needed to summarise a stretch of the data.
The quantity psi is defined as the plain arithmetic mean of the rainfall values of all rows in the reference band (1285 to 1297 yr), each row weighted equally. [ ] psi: 359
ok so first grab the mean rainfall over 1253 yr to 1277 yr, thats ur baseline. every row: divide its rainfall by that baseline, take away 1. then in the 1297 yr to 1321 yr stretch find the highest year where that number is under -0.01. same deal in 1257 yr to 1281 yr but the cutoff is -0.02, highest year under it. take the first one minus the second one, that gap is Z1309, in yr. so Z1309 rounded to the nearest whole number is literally 48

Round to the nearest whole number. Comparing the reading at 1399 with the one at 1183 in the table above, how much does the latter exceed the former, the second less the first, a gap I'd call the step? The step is -22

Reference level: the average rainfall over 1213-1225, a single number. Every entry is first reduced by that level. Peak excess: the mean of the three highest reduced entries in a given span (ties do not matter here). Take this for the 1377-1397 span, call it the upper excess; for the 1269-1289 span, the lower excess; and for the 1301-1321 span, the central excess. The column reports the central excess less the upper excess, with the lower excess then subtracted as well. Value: -153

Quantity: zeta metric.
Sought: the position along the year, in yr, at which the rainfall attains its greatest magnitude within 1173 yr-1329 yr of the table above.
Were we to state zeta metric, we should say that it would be 1243 yr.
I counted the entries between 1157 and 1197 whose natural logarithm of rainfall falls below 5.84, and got 2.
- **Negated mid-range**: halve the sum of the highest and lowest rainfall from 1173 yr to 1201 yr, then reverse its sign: -358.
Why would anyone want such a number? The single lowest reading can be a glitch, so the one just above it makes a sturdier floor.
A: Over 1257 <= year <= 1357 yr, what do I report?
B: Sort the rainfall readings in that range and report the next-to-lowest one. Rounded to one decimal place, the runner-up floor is 197.9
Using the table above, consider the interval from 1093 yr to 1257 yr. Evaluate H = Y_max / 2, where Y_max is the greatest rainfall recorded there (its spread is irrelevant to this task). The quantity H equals 207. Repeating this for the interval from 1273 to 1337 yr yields 191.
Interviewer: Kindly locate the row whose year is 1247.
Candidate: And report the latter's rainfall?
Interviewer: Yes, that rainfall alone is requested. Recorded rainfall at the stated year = 409.6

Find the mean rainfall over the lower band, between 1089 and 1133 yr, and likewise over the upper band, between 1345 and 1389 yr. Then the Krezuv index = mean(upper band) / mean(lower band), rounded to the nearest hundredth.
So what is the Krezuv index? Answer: 1.14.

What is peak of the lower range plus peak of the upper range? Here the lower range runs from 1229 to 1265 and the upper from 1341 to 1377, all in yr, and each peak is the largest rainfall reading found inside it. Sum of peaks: 815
